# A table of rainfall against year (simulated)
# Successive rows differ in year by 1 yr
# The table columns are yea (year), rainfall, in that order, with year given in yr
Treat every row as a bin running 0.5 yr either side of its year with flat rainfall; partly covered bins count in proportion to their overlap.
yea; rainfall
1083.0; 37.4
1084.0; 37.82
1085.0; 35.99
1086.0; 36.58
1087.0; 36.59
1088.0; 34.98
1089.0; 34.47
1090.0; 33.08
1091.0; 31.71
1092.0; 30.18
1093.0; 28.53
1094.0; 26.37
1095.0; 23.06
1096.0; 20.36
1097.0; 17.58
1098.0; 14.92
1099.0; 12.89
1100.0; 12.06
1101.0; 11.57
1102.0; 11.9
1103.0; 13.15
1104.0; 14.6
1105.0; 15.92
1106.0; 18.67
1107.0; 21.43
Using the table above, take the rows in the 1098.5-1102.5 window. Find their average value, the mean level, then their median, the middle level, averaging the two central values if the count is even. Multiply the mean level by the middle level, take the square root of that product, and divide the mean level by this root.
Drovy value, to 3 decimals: 1.005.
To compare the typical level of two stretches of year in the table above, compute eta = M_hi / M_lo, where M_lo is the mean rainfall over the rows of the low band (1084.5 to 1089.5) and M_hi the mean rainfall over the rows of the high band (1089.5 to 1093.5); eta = 0.86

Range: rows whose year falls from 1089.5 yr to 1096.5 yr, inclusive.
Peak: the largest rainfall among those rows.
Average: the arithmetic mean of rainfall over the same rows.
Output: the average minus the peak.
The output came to -5.5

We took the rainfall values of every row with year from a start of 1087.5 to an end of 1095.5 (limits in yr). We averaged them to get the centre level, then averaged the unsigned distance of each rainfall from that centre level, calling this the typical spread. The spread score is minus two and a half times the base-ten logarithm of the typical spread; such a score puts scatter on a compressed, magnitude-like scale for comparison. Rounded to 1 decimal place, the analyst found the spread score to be -1.3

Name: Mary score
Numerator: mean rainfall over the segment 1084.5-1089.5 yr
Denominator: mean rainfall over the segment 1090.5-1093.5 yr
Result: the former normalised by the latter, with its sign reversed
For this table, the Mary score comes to -1.2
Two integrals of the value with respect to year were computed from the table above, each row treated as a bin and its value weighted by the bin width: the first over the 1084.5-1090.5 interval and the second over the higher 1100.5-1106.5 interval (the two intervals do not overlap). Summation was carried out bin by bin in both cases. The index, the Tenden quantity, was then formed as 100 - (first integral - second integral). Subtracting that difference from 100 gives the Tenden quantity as -26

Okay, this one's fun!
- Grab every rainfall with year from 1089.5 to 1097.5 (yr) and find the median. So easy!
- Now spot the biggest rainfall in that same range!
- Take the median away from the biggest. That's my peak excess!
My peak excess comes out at 5.6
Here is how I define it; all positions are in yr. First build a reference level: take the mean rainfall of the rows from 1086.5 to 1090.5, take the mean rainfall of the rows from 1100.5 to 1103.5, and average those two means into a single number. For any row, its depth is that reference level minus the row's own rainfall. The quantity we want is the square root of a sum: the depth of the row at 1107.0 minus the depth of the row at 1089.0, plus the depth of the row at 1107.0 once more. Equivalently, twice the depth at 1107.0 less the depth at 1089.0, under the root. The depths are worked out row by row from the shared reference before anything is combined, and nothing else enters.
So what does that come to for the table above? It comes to 4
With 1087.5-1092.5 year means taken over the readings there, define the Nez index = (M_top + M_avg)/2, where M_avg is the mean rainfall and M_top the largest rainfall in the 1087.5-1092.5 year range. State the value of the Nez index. 34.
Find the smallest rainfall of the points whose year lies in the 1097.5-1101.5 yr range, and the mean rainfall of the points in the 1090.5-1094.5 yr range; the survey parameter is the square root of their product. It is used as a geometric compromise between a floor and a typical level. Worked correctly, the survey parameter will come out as 18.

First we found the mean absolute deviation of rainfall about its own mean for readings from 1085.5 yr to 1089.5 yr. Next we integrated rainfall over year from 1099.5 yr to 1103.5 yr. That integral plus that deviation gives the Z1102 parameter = 50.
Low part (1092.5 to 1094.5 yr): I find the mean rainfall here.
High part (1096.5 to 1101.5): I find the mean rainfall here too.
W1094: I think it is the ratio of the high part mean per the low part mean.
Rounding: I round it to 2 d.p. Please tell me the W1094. 0.50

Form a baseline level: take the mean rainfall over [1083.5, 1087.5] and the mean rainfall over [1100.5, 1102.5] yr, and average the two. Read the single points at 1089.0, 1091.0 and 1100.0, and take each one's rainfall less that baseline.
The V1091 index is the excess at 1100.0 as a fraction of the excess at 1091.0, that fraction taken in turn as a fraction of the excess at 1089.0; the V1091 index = -0.16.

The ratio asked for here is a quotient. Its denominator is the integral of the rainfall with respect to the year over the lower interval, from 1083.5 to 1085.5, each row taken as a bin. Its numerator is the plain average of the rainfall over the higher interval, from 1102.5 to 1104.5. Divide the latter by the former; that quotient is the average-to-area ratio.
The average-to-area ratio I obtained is 0.19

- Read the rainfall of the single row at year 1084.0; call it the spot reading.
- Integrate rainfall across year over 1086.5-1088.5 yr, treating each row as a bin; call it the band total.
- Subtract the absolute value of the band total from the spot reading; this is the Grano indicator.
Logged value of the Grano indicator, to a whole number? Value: -34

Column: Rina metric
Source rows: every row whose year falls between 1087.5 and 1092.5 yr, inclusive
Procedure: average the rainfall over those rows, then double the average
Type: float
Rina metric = 66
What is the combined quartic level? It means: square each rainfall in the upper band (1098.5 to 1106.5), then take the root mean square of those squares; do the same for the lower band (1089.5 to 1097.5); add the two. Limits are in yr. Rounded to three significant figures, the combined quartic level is 978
